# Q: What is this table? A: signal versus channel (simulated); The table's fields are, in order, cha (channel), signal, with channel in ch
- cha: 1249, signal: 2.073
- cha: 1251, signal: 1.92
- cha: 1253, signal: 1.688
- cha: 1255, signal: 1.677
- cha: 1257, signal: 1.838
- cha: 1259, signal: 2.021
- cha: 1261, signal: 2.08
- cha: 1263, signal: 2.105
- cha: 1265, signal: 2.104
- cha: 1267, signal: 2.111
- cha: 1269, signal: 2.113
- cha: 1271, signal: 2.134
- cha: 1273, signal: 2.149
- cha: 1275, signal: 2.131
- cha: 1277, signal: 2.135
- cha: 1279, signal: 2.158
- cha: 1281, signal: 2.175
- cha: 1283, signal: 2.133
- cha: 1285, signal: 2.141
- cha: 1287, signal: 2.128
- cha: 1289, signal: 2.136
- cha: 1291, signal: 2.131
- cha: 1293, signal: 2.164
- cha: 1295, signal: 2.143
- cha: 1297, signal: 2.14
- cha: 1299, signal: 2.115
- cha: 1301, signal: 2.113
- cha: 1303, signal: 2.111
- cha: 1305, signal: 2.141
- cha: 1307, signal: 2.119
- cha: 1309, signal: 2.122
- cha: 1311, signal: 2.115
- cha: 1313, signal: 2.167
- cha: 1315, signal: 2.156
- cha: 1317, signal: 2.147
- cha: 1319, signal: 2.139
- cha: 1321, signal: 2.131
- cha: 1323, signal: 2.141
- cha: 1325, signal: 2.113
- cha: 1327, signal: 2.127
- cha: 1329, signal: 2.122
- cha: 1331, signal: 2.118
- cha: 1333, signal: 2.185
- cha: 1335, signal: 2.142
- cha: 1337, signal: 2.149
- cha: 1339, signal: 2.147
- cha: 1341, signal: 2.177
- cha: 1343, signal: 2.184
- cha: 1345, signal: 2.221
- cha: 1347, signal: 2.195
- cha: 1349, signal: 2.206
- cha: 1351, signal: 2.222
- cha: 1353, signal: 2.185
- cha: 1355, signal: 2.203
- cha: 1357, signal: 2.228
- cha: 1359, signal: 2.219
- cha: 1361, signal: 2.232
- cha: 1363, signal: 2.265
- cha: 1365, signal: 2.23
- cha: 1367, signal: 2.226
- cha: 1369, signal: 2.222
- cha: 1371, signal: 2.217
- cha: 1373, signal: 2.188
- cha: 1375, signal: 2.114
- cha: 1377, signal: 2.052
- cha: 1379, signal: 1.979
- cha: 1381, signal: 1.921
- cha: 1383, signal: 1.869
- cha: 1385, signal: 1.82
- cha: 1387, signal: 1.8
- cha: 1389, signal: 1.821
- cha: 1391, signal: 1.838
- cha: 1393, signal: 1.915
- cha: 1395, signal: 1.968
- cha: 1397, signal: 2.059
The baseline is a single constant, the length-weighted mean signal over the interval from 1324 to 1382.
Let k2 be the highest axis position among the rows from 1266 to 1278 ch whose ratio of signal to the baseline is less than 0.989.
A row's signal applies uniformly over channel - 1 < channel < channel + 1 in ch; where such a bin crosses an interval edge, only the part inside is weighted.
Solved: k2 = 1277 ch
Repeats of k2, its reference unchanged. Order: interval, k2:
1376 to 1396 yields 1395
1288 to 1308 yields 1307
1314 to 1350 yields 1331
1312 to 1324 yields 1323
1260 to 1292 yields 1291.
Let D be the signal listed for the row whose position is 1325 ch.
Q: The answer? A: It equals 2.113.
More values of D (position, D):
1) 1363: 2.265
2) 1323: 2.141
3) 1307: 2.119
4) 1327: 2.127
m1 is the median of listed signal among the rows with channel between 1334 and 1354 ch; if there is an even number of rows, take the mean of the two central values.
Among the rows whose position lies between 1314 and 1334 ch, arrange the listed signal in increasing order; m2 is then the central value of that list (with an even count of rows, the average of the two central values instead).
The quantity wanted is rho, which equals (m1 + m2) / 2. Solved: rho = 2.16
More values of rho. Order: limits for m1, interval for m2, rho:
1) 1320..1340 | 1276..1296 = 2.14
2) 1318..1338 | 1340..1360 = 2.17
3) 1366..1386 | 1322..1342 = 2.11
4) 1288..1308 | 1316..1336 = 2.13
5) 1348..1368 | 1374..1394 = 2.06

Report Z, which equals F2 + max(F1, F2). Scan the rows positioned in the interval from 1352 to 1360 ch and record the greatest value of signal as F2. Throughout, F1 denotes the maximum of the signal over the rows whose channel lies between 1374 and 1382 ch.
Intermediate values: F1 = 2.114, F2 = 2.228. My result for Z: 4.46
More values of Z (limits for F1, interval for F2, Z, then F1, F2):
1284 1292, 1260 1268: 4.25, 2.141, 2.111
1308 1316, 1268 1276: 4.32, 2.167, 2.149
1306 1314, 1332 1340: 4.37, 2.167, 2.185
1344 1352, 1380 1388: 4.14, 2.222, 1.921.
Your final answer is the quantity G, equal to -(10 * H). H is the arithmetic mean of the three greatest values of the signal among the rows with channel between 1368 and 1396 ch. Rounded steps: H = 2.209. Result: -22.1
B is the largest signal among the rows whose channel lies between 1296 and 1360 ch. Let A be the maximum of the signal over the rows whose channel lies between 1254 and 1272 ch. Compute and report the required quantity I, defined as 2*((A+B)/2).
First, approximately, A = 2.134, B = 2.228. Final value 4.36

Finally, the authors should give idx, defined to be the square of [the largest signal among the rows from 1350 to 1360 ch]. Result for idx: 4.96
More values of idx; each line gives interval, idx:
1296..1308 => 4.58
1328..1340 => 4.77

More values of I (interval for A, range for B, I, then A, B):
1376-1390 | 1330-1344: 4.24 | 2.052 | 2.185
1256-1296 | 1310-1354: 4.40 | 2.175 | 2.222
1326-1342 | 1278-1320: 4.36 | 2.185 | 2.175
